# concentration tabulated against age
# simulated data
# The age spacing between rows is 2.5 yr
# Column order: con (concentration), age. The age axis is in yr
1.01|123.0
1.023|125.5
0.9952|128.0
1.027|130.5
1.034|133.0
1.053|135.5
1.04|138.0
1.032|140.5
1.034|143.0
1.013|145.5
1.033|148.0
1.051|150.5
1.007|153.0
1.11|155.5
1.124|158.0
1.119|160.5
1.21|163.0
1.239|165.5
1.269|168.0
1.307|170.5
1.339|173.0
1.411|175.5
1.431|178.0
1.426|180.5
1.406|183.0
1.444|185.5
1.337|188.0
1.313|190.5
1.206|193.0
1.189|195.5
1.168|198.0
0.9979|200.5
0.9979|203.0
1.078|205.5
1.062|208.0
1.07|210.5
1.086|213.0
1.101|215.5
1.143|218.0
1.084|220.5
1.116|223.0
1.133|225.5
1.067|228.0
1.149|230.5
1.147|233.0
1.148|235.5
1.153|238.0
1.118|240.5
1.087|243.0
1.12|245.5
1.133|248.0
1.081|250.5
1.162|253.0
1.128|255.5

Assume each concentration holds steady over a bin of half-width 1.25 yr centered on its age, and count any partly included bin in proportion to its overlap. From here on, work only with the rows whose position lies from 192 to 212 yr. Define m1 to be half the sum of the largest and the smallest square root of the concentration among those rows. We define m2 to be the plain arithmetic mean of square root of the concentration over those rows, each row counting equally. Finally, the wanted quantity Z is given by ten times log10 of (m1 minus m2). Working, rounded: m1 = 1.049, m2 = 1.05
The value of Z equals -26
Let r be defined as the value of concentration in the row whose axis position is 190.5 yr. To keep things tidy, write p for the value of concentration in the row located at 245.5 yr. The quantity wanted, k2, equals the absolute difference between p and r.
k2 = 0.19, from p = 1.12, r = 1.313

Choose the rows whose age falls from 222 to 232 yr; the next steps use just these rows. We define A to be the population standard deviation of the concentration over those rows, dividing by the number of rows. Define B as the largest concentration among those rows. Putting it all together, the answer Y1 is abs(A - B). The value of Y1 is 1.118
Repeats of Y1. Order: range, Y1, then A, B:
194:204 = 1.098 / 0.091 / 1.189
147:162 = 1.078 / 0.046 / 1.124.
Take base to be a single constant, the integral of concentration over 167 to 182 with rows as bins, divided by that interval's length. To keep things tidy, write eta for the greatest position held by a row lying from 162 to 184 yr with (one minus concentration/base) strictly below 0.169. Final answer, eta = 183.0 yr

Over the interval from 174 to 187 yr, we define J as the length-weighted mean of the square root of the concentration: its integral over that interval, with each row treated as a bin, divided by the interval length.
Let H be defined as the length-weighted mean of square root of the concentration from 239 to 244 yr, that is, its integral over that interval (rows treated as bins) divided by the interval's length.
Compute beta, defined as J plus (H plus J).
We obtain 3.43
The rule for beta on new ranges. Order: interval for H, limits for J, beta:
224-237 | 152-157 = 3.13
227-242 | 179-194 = 3.39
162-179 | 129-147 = 3.18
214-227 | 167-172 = 3.33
